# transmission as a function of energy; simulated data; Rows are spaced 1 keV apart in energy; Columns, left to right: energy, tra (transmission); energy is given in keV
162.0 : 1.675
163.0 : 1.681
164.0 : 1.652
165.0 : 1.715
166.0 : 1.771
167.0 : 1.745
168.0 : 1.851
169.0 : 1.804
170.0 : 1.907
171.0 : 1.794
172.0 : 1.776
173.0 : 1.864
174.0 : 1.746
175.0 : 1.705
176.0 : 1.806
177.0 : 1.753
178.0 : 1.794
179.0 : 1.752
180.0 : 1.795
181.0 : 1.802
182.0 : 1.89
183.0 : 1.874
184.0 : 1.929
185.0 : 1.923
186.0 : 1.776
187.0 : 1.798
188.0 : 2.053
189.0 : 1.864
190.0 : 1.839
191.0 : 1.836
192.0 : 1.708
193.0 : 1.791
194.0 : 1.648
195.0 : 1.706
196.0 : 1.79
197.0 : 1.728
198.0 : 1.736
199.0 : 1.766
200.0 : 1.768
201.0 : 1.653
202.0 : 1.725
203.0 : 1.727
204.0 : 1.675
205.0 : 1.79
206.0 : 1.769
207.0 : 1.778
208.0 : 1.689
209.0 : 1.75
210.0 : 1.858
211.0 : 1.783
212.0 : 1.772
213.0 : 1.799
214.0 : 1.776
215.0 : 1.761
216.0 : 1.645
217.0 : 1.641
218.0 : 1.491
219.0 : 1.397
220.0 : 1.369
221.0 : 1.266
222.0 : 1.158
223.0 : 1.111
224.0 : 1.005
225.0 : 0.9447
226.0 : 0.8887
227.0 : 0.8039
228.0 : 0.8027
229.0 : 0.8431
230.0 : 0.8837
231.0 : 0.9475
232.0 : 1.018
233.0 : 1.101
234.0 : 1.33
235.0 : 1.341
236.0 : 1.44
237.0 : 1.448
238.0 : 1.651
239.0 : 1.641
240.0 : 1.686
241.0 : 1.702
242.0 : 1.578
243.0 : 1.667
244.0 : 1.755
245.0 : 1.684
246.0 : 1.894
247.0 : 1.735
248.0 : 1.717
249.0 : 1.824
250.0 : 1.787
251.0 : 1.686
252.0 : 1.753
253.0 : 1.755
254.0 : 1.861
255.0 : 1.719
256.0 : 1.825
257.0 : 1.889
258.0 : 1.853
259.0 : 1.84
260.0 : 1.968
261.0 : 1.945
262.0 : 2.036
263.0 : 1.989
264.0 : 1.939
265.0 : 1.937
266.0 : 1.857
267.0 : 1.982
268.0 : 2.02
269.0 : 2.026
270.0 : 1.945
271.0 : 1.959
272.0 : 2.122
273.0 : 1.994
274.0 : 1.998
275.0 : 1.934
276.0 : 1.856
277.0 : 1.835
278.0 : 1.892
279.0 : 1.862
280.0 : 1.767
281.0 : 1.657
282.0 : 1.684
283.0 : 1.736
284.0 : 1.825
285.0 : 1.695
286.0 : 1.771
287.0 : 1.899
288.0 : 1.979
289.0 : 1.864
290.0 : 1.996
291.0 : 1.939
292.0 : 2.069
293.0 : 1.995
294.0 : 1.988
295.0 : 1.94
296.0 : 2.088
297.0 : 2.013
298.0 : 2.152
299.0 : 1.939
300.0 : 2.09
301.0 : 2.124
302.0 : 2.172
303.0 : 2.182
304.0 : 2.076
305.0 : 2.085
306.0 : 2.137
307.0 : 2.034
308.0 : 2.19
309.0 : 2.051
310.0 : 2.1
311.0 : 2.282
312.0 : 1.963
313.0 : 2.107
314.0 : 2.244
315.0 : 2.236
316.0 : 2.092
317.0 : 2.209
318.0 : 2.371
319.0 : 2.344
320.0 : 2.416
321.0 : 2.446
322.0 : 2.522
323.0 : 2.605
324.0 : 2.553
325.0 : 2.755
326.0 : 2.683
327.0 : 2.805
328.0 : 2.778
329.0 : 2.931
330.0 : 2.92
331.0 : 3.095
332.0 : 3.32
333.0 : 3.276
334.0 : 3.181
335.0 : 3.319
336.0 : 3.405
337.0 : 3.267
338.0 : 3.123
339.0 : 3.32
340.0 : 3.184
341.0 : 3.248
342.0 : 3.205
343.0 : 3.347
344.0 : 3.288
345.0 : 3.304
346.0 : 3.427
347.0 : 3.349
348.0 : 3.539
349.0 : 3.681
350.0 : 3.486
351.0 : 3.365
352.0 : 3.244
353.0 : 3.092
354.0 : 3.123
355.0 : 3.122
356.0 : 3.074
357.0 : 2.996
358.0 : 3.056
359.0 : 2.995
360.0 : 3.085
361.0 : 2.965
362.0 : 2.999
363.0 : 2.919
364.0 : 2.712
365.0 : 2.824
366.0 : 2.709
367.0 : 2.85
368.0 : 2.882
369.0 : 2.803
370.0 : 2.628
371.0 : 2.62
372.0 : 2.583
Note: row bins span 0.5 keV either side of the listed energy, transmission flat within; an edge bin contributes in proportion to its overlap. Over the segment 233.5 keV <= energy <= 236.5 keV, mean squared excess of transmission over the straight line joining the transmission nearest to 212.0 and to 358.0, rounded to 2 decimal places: 0.37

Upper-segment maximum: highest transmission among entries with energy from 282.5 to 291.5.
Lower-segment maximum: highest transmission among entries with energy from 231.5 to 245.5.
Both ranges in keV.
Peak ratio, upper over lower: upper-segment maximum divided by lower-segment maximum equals 1.1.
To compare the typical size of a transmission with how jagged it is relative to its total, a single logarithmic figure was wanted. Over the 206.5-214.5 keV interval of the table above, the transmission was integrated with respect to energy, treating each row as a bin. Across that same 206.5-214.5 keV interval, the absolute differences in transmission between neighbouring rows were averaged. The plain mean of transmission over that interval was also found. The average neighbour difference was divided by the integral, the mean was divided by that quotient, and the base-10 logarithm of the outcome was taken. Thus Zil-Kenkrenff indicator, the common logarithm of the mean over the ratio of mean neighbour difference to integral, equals 2.7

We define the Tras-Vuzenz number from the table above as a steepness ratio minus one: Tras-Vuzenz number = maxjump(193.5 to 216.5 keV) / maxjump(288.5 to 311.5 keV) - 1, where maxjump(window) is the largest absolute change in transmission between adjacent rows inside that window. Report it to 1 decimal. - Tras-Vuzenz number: -0.5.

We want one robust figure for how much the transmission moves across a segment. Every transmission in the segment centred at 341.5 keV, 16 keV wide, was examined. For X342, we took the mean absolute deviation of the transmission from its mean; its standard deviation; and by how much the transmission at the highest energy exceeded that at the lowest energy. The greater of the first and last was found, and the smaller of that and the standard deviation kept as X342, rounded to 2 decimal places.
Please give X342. 0.14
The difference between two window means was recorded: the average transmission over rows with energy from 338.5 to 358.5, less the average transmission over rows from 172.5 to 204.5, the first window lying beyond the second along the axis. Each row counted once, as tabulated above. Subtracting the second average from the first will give 1.48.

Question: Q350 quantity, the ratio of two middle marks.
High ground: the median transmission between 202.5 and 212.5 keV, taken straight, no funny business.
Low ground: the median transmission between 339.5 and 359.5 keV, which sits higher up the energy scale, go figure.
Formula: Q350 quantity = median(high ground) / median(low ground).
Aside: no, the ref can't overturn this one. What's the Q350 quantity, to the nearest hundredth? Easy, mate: 0.55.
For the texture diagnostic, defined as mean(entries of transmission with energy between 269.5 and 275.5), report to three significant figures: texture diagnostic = 1.99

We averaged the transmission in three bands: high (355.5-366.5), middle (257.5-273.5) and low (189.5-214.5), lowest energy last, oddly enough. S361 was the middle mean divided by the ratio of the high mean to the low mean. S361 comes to 1.17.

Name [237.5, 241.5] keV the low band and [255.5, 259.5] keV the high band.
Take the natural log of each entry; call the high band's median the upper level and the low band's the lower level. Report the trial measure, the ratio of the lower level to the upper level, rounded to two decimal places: 0.83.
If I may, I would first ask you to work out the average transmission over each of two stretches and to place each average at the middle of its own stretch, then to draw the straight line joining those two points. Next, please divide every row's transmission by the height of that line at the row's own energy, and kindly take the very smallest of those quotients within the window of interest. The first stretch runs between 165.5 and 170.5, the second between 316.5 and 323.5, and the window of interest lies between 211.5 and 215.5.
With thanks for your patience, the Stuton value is 0.880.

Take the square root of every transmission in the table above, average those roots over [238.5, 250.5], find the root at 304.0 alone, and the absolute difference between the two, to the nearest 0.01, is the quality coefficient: 0.13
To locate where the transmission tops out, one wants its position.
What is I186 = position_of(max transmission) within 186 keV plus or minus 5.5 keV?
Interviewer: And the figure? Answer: 188.0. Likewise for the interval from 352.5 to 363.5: 354.0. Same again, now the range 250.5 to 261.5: 260.0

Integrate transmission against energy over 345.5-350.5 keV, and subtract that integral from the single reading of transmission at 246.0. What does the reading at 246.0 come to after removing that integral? -16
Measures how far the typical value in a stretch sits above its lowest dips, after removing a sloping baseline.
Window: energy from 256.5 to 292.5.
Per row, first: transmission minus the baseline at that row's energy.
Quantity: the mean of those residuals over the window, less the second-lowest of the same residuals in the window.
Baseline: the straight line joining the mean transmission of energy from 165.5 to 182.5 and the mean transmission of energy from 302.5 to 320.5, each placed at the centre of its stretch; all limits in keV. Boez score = 0.24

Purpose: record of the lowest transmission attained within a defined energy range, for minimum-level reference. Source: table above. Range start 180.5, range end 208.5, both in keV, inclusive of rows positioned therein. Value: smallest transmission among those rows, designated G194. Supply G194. 1.648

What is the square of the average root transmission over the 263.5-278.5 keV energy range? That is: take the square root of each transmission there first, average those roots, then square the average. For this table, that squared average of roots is 1.95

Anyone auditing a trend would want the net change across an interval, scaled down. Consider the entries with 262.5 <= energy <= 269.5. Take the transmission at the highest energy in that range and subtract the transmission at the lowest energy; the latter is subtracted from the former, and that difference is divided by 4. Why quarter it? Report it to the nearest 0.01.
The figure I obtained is 0.01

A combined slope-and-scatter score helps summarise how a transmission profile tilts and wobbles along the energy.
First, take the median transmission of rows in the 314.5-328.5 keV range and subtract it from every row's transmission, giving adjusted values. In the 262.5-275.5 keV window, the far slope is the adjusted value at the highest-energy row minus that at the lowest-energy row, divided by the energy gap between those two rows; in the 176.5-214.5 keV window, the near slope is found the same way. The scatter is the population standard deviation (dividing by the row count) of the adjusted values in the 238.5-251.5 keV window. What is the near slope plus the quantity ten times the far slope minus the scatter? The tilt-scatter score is -0.12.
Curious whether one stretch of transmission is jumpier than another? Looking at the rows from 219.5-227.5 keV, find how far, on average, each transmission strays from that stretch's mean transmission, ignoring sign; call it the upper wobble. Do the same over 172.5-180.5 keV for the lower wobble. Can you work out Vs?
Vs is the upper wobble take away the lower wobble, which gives 0.12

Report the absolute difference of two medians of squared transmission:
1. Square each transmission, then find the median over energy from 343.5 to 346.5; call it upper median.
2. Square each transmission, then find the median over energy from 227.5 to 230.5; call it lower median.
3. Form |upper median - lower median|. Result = 10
